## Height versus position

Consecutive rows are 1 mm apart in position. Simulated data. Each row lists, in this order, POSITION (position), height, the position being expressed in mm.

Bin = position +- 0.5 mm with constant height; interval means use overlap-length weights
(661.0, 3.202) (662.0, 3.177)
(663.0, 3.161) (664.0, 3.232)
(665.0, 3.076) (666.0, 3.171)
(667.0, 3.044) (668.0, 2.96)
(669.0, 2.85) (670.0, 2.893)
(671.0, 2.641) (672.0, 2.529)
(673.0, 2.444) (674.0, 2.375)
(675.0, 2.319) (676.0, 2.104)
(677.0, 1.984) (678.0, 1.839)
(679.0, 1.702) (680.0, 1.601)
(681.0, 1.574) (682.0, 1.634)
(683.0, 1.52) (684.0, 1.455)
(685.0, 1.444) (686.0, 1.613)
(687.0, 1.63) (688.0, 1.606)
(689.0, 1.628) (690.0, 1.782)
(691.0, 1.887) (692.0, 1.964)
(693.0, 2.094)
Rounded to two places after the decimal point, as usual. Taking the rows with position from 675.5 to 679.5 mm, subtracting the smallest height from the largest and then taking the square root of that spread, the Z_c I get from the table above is 0.63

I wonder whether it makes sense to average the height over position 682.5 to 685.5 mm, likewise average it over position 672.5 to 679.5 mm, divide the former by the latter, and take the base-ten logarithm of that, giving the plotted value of -0.16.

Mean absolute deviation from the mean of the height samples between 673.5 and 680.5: 0.237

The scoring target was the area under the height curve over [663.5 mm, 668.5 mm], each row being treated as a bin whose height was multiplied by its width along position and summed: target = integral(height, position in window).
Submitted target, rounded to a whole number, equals 15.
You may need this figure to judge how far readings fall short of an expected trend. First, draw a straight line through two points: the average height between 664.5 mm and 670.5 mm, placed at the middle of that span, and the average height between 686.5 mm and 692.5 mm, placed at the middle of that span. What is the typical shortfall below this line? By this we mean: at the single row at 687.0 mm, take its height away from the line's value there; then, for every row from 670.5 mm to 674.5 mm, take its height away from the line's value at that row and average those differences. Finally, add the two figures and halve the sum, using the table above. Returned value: 0.24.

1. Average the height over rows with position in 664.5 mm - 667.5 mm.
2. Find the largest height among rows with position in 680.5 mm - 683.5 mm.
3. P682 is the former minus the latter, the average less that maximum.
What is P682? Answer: 1.5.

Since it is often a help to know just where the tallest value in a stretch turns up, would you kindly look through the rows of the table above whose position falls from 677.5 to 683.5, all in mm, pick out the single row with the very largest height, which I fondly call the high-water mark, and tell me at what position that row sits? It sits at 678.0 mm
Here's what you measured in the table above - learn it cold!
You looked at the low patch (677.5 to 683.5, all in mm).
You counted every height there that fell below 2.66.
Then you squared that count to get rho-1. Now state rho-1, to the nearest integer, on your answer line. 36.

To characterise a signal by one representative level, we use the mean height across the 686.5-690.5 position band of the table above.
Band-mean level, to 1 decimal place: 1.7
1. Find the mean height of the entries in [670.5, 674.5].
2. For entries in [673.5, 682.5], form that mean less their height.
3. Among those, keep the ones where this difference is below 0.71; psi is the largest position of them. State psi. 678.0 mm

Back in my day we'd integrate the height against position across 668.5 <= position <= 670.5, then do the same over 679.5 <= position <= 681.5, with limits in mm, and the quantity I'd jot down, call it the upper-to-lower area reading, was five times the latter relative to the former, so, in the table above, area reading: 2.8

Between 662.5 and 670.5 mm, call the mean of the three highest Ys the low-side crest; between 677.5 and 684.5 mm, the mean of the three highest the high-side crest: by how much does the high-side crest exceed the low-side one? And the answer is -1.5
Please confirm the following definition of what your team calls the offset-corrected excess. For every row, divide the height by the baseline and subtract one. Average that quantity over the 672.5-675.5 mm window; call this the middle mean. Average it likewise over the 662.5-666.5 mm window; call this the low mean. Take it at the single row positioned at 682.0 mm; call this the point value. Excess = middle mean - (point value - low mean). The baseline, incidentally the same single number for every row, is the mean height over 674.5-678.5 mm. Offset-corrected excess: 0.89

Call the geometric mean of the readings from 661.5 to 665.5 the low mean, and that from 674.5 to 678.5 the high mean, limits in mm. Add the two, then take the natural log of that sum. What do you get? 1.65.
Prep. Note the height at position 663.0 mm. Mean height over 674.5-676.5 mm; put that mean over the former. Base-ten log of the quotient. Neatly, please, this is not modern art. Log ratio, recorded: -0.16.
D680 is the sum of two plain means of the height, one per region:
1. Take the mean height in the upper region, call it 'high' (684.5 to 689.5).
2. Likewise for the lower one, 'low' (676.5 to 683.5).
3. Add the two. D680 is 3.3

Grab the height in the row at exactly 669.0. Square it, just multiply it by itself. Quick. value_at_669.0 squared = 8.1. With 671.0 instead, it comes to 7.0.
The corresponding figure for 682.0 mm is 2.7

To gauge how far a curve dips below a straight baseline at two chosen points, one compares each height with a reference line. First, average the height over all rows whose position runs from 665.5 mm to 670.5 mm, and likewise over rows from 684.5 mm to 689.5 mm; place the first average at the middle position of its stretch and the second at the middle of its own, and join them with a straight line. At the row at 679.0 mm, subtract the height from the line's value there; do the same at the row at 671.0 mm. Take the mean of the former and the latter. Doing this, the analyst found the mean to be 0.30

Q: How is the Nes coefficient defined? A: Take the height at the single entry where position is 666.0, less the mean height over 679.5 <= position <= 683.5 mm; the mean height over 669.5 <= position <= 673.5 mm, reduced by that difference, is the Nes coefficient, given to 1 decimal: 1.0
